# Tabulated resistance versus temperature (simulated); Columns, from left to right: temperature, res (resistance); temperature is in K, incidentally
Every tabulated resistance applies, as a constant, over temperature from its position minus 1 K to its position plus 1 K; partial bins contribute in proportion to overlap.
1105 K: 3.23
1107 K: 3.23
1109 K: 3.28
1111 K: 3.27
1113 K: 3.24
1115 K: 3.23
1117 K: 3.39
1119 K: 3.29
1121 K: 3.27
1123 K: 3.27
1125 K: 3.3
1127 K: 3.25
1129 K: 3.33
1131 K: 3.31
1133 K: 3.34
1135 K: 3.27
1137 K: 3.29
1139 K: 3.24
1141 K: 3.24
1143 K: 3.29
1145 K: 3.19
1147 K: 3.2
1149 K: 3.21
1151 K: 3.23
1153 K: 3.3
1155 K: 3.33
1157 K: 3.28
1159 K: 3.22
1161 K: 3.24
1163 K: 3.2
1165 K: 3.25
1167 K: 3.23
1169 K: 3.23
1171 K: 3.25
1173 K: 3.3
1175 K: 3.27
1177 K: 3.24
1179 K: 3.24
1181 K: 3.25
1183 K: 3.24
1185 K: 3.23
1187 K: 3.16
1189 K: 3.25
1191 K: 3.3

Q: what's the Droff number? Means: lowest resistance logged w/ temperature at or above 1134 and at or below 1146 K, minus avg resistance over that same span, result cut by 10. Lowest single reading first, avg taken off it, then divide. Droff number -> -0.006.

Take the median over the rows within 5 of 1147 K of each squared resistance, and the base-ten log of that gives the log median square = 1.013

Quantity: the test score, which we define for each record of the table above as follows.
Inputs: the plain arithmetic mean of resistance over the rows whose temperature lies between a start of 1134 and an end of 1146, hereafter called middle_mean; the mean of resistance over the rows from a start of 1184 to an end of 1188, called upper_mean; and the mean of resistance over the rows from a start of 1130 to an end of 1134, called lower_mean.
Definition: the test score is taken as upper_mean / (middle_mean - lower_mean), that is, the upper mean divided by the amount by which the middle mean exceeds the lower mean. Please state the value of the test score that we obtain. -45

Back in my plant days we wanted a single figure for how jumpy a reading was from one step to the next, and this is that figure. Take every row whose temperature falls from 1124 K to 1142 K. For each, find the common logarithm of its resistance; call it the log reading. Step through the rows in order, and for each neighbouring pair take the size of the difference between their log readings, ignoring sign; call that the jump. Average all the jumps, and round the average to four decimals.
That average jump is 0.0053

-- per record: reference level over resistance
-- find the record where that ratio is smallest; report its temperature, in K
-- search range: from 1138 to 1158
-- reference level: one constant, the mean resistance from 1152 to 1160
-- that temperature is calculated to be 1155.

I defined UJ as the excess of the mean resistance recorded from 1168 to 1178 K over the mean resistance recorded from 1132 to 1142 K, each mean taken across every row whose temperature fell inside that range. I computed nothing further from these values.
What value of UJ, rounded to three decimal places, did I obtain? -0.018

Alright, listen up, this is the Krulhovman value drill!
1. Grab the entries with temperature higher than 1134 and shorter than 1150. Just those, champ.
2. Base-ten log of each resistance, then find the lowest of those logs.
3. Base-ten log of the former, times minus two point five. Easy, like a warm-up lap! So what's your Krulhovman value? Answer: 0.744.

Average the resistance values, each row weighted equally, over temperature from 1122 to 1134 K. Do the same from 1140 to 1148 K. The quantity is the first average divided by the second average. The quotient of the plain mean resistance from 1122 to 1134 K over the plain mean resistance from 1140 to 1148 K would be 1.02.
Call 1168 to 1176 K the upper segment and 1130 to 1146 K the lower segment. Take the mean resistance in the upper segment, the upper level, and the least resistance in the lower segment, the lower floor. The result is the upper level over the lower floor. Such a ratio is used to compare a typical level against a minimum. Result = 1.02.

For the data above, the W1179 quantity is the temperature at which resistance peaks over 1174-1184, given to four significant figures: 1175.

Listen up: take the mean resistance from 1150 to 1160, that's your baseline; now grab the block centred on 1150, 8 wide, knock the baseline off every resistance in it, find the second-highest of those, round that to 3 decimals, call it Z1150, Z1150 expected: -0.042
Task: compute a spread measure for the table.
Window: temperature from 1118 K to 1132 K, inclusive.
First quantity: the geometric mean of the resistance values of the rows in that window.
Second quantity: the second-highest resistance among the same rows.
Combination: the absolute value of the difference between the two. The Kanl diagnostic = 0.022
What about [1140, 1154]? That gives 0.053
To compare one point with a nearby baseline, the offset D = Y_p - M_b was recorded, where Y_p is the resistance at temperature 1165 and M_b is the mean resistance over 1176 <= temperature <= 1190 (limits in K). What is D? 0.020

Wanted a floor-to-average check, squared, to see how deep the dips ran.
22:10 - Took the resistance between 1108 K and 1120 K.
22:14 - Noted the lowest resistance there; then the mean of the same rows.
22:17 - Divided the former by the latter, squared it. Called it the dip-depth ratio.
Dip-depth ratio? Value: 0.968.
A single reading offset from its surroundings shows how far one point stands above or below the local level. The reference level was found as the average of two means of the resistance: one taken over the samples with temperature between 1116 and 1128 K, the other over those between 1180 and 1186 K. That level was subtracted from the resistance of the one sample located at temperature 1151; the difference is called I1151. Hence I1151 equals -0.04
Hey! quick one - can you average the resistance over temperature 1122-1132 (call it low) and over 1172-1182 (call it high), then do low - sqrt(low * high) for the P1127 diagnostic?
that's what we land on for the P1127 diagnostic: 0.016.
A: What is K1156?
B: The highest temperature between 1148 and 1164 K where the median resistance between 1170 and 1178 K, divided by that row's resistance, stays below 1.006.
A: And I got 1157 K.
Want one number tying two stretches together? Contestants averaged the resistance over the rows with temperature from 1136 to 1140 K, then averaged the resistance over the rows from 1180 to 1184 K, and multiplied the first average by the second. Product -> 10.59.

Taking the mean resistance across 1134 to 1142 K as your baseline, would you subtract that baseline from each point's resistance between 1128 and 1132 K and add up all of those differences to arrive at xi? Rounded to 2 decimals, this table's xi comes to 0.12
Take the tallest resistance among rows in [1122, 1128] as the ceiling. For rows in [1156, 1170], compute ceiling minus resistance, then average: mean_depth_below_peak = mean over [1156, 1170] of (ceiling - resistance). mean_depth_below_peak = 0.064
